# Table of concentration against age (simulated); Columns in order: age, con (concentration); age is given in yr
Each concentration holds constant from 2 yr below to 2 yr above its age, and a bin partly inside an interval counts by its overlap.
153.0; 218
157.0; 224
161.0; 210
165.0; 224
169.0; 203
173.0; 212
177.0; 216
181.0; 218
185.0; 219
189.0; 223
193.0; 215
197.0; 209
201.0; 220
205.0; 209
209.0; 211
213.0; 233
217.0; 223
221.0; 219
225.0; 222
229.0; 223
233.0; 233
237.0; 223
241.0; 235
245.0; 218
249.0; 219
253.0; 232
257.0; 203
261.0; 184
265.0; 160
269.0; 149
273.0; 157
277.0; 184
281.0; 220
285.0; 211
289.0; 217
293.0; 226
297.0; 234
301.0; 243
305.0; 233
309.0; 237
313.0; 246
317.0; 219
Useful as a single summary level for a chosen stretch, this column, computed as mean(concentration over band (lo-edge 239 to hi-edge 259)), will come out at 221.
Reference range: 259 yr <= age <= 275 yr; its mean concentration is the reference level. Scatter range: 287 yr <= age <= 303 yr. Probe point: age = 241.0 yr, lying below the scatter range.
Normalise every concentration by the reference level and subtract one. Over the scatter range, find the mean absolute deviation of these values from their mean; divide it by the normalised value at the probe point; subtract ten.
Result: -9.88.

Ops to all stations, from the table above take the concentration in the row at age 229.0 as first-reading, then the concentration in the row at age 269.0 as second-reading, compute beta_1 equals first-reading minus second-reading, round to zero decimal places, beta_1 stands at 74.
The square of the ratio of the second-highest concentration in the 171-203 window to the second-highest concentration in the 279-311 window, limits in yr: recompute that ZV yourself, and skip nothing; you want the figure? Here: 0.86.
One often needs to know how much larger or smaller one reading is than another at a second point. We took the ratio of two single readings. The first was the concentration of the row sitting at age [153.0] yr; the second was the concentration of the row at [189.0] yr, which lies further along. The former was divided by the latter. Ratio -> 0.98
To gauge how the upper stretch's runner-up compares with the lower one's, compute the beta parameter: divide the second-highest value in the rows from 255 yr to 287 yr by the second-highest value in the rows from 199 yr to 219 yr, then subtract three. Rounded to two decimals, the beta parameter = -2.05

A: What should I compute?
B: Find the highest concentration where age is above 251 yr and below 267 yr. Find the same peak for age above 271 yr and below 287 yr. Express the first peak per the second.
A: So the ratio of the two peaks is 1.05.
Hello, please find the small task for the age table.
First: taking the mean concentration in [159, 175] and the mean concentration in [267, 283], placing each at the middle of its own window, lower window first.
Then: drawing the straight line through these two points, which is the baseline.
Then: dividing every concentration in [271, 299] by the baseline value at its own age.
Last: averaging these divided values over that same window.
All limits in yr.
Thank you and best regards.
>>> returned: 1.19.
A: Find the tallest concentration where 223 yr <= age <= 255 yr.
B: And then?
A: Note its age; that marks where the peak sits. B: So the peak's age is 241.0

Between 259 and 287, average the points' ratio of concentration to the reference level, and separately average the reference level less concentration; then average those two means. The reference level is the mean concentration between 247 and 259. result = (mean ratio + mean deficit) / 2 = 19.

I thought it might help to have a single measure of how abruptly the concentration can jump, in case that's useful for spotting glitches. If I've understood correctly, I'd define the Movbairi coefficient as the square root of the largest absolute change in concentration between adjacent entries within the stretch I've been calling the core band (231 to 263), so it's 5.39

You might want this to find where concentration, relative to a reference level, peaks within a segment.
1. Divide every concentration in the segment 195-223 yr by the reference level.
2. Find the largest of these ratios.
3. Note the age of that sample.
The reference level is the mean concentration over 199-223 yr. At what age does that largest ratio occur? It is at 213.0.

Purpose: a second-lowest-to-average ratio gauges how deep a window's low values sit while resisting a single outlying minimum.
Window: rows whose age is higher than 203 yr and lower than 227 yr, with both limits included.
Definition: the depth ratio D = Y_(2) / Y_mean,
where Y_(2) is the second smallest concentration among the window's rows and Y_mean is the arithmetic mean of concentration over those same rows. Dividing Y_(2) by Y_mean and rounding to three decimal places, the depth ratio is 0.961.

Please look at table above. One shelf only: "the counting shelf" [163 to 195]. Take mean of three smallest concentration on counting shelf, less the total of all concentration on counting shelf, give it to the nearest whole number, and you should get -1520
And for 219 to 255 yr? -1805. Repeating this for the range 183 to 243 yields -3107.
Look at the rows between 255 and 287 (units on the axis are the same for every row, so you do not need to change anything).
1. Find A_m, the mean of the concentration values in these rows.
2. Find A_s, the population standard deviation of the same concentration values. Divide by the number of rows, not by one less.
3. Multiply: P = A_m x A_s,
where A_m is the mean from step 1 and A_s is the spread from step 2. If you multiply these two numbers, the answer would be 4548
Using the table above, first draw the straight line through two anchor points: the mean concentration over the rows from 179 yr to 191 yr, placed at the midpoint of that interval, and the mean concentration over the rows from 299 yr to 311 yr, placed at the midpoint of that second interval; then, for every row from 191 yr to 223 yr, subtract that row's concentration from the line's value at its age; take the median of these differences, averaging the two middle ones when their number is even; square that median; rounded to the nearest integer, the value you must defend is 39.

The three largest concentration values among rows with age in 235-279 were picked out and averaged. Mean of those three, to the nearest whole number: 230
